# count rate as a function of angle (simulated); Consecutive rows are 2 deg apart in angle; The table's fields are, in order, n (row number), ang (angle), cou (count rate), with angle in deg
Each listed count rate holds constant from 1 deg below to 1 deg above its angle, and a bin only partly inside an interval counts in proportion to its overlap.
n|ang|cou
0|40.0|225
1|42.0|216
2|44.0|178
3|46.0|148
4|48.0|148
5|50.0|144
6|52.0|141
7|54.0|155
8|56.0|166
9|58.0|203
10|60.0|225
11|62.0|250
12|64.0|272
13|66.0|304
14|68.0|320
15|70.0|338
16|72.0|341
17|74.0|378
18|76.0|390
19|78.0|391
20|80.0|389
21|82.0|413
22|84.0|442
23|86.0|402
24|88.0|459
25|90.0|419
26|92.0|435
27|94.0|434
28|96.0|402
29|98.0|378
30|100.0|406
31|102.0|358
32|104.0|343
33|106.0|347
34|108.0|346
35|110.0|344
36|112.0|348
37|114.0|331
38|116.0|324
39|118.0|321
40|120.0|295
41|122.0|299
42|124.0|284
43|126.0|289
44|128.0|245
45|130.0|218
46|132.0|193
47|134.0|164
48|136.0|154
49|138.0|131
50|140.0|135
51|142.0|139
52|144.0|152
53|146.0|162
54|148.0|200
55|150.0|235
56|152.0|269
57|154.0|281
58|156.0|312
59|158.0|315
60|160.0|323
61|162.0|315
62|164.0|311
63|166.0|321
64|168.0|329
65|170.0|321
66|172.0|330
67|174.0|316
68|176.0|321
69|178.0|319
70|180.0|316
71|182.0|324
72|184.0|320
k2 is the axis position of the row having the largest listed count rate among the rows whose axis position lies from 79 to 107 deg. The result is 88.0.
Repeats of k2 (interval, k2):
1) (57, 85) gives 84.0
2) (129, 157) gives 156.0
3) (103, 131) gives 112.0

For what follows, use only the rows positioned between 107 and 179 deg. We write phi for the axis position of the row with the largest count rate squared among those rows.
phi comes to 112.0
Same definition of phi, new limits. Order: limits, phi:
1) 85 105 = 88.0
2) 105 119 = 112.0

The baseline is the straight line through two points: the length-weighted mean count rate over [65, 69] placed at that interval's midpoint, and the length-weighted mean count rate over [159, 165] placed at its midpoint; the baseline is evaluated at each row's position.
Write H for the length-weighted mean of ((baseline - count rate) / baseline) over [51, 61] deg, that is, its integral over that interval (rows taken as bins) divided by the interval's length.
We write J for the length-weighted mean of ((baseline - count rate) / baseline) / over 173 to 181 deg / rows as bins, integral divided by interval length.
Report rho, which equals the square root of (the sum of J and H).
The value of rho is 0.7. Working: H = 0.43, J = 0.00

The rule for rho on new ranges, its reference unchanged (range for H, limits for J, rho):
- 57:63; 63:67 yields 0.6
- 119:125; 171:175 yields 0.2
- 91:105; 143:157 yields 0.1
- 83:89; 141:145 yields 0.4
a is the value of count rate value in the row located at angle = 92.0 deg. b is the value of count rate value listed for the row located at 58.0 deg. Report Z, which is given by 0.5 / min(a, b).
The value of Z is 0.0025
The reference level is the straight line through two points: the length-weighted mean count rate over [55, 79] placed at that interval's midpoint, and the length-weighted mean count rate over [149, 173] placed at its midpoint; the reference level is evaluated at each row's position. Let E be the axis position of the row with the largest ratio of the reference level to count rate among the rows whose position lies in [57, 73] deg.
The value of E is 58.0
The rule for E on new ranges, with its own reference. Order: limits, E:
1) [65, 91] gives 66.0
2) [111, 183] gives 138.0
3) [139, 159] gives 140.0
